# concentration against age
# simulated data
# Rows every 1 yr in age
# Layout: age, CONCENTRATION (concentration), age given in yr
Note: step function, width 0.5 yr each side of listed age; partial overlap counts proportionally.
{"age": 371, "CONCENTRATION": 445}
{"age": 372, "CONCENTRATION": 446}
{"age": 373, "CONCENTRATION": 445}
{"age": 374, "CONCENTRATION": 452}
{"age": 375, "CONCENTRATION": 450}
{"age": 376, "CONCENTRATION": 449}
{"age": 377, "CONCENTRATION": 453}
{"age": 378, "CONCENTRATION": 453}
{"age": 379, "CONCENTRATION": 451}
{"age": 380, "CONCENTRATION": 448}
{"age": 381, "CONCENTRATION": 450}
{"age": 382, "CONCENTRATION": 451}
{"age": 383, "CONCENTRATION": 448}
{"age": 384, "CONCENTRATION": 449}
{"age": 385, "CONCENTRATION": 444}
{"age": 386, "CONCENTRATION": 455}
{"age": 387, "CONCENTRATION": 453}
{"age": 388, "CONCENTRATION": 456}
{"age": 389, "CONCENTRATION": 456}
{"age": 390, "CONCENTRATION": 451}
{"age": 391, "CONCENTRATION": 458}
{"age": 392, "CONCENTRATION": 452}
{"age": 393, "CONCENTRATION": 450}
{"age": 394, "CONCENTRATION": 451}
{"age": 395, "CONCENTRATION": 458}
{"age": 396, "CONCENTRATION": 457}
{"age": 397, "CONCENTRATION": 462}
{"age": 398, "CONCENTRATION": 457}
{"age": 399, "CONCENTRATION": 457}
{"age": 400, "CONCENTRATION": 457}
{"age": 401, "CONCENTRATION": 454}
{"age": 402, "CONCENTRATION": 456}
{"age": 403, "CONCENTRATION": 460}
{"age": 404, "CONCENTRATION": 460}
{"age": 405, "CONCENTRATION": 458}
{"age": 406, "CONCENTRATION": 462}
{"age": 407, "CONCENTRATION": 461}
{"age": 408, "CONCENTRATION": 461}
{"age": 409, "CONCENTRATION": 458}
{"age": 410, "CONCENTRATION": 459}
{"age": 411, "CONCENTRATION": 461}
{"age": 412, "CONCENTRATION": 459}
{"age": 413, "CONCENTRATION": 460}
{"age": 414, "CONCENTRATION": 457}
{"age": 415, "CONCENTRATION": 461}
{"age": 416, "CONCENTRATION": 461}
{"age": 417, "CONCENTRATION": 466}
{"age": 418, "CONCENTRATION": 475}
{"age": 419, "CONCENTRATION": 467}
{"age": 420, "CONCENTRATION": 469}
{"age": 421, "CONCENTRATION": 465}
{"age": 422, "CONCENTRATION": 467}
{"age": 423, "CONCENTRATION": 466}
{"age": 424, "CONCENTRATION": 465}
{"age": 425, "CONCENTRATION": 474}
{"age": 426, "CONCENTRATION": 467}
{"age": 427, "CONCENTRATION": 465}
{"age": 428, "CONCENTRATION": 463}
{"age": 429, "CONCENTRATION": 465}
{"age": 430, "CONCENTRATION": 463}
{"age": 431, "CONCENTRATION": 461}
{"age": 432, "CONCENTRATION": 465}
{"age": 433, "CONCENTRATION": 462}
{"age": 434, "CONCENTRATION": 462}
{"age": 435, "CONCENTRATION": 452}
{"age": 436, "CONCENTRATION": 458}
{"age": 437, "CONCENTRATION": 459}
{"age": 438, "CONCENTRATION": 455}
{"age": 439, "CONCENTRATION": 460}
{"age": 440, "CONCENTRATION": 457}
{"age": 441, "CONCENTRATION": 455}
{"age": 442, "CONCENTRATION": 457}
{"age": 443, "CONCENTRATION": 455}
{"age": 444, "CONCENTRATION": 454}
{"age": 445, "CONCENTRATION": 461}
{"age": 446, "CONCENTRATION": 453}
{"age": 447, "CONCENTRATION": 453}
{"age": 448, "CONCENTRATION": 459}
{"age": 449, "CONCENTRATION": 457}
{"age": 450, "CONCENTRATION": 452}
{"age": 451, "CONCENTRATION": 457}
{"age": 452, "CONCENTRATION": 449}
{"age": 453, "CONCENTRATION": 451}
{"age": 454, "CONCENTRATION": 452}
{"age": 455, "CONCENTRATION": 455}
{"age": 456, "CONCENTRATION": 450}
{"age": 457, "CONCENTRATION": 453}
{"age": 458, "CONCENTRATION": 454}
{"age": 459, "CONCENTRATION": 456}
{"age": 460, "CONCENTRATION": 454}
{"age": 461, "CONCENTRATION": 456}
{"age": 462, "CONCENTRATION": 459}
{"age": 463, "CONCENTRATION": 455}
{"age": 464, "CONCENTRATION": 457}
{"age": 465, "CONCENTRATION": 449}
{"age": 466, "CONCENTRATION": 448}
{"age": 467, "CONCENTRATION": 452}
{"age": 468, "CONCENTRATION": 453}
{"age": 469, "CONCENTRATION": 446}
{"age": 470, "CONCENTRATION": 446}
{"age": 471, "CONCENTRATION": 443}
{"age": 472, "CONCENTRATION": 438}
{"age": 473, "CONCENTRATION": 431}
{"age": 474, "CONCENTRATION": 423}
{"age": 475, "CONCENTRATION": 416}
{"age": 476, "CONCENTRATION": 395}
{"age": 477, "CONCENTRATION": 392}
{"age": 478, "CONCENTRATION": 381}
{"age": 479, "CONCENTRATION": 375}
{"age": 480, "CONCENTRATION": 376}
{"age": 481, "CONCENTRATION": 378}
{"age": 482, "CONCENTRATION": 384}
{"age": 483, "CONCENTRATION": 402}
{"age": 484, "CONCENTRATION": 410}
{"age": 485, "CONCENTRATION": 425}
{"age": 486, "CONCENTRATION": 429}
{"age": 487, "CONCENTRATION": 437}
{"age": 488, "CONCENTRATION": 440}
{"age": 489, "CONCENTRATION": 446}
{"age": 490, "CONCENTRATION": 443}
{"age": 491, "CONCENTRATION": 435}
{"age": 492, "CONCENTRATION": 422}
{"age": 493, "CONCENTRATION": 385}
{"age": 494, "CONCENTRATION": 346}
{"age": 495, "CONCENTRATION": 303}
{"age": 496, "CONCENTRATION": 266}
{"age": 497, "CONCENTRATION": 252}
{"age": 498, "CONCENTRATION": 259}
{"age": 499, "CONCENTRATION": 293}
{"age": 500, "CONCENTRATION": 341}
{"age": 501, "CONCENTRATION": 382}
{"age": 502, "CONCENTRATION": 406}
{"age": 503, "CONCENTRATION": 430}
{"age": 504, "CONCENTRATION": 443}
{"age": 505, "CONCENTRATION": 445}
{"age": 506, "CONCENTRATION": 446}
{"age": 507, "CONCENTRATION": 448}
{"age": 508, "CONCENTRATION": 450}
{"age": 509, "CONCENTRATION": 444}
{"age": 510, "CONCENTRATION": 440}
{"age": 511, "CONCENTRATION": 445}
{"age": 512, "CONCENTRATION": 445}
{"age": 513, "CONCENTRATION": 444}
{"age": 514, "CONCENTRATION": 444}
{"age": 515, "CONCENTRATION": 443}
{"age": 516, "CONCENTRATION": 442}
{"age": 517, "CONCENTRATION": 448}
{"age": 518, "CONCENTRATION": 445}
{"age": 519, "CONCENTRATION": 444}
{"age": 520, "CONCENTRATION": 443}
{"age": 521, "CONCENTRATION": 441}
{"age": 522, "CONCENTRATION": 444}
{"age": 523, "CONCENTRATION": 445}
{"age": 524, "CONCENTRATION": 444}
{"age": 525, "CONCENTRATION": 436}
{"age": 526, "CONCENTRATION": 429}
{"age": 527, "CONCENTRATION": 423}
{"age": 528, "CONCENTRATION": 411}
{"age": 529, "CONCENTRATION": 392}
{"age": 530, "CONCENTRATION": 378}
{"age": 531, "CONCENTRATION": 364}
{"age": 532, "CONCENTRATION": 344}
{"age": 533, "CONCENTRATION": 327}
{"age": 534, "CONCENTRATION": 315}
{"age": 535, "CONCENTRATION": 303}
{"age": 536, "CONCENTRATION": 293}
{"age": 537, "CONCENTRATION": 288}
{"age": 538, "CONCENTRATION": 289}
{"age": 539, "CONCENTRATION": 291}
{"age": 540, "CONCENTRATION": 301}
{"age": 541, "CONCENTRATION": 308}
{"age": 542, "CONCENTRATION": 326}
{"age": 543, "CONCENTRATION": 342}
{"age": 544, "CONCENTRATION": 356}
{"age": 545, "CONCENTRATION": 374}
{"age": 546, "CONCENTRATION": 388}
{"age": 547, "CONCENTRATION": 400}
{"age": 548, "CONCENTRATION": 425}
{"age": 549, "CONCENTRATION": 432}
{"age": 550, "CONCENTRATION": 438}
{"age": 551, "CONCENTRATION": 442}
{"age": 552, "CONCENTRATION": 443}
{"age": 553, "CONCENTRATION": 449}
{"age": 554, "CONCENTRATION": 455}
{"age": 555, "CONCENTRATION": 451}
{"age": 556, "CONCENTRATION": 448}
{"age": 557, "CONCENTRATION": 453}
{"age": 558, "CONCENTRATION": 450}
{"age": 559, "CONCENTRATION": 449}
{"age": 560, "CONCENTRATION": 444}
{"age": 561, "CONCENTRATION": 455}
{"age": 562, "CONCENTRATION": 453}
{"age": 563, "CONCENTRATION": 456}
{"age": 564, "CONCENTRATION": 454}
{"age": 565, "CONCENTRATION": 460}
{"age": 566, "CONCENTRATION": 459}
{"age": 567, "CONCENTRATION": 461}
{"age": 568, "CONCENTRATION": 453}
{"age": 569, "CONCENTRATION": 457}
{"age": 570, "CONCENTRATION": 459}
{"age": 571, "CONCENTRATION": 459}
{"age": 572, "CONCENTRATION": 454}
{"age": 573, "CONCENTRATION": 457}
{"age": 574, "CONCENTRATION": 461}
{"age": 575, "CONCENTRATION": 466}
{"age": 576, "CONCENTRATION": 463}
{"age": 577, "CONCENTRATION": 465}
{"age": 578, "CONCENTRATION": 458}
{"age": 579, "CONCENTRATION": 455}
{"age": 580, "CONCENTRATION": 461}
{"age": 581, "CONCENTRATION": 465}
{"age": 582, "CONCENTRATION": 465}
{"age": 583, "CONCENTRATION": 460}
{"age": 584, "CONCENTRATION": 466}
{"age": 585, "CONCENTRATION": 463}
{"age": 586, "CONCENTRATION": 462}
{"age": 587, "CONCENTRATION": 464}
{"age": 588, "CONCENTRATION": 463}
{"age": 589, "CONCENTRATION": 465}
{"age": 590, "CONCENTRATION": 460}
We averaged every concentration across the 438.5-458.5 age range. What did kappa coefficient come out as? 455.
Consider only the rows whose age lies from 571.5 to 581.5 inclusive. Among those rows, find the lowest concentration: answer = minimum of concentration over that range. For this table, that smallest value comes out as 454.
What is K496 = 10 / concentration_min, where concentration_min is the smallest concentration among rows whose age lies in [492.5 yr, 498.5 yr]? 0.0397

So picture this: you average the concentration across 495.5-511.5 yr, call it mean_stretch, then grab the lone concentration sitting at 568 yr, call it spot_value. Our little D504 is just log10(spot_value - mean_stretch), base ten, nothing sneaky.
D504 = 1.8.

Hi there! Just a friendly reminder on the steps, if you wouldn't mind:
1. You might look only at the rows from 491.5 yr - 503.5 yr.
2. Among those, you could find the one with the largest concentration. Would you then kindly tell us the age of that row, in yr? 503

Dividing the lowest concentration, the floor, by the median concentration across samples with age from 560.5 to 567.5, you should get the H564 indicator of 0.993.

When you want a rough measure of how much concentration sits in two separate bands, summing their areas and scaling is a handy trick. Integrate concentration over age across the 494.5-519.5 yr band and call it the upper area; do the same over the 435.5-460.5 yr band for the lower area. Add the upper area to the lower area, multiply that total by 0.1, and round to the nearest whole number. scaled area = 2142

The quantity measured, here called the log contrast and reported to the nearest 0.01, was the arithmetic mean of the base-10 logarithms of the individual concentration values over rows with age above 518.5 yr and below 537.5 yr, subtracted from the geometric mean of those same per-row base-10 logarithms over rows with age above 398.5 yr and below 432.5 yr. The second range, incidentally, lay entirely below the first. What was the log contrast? 0.08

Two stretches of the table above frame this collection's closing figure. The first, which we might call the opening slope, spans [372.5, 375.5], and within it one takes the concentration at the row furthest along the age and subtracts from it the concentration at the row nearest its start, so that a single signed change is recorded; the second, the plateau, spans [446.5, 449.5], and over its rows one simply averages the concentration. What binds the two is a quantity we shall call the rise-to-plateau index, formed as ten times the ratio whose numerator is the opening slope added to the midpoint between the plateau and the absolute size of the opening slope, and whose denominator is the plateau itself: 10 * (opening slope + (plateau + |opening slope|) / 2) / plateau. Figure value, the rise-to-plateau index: 5.16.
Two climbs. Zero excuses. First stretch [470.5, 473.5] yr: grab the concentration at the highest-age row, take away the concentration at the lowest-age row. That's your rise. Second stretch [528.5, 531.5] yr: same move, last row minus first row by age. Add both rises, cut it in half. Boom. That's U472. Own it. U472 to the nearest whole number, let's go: -20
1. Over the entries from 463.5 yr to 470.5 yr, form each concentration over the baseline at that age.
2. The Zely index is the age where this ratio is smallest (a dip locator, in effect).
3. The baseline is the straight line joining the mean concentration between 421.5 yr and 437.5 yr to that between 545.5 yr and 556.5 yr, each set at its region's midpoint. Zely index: 469 yr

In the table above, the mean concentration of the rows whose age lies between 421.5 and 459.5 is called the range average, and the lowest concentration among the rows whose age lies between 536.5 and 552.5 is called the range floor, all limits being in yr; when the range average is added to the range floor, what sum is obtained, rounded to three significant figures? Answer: 746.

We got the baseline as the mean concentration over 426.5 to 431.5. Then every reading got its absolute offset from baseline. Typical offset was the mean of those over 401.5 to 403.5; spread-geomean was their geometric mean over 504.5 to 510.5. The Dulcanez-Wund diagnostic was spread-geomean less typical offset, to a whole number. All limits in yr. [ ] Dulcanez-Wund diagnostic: 12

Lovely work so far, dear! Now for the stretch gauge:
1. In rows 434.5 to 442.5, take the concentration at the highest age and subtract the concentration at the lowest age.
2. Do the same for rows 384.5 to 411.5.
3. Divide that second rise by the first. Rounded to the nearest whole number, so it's 3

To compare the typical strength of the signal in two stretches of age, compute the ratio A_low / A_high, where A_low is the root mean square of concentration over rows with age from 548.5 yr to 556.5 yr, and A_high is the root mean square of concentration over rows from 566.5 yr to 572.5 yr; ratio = 0.97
